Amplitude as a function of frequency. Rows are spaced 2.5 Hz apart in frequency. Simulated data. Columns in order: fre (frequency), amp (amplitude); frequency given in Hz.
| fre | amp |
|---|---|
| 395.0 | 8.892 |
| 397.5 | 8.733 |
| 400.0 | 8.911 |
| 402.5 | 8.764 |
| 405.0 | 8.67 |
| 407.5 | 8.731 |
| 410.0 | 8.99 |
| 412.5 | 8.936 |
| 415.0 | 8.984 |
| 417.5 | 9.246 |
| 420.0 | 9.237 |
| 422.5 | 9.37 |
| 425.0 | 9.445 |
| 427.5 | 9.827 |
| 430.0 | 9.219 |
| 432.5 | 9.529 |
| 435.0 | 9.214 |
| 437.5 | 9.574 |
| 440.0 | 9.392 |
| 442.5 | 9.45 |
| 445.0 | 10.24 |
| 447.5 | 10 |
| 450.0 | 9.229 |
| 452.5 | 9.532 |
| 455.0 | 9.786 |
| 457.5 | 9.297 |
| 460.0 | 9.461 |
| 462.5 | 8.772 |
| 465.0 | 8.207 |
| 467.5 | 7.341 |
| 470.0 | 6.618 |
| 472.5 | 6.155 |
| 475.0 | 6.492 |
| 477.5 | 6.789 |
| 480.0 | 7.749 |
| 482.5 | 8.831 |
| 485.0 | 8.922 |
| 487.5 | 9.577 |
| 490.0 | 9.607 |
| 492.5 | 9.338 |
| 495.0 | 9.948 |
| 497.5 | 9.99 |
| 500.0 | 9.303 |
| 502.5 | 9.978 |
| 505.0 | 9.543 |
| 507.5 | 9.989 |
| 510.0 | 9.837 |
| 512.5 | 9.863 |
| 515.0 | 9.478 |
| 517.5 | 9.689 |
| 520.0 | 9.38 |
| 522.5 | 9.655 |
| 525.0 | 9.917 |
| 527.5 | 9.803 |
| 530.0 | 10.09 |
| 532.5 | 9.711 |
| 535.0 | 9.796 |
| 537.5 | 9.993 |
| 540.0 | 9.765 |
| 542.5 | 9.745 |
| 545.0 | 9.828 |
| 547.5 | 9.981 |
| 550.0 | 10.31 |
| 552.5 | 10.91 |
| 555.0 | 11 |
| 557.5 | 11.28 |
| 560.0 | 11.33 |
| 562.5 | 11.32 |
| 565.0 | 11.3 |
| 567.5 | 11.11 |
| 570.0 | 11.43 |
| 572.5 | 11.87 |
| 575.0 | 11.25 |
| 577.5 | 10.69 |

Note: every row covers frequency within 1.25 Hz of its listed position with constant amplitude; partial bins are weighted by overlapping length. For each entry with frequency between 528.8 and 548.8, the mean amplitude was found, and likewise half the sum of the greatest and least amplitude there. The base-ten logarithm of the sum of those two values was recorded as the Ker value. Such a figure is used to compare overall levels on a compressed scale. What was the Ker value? 1.30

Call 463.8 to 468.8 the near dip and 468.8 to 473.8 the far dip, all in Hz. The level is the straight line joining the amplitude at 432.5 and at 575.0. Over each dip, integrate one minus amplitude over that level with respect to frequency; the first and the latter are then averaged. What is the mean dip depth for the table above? 1.45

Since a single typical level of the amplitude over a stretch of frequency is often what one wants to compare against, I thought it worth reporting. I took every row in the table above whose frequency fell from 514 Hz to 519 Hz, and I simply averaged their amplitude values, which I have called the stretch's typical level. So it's 9.58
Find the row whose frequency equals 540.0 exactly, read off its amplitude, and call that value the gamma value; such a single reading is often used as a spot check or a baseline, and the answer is 9.765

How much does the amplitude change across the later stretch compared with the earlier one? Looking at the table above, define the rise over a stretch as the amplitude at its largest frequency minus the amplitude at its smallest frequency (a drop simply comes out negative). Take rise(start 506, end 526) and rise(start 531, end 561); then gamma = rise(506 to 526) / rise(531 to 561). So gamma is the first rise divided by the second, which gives 0.0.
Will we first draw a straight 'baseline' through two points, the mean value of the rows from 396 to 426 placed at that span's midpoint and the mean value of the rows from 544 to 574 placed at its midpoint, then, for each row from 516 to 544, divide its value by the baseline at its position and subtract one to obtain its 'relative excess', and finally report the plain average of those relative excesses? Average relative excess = -0.08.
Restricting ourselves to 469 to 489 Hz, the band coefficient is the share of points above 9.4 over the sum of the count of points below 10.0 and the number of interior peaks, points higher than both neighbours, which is 0.016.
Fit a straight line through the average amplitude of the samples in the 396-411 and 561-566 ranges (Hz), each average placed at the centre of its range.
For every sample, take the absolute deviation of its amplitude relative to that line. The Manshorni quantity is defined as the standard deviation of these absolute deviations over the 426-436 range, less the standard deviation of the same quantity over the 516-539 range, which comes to 0.1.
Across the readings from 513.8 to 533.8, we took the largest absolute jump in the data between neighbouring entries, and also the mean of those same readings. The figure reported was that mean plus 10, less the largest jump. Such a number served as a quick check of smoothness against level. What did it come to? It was 19.3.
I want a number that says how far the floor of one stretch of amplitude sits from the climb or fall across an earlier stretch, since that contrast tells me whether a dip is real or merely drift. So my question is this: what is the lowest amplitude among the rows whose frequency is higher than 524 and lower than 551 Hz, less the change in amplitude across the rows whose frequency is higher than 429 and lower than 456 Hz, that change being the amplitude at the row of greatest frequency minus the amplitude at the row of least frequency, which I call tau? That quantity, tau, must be 9.1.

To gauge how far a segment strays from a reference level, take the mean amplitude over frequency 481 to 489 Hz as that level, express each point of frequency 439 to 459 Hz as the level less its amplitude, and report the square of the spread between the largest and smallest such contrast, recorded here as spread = 1.0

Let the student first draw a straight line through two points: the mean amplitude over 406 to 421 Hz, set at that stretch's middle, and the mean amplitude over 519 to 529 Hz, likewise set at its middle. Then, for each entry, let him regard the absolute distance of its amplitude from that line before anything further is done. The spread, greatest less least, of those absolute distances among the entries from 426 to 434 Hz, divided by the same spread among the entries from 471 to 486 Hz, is 0.2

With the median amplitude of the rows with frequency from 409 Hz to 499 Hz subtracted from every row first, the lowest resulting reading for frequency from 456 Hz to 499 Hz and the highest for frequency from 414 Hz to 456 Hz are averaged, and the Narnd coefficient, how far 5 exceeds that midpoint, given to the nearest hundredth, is 6.07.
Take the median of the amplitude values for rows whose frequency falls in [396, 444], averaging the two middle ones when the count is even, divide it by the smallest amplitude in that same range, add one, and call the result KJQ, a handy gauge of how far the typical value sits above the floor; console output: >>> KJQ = 2.06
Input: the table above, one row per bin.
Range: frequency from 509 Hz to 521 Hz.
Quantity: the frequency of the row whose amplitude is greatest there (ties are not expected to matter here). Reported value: 512.5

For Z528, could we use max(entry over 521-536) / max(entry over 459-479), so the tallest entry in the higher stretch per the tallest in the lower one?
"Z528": 1.07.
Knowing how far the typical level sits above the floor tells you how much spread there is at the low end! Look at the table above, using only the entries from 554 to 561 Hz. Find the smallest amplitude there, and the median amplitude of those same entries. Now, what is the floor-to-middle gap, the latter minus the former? 0.28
